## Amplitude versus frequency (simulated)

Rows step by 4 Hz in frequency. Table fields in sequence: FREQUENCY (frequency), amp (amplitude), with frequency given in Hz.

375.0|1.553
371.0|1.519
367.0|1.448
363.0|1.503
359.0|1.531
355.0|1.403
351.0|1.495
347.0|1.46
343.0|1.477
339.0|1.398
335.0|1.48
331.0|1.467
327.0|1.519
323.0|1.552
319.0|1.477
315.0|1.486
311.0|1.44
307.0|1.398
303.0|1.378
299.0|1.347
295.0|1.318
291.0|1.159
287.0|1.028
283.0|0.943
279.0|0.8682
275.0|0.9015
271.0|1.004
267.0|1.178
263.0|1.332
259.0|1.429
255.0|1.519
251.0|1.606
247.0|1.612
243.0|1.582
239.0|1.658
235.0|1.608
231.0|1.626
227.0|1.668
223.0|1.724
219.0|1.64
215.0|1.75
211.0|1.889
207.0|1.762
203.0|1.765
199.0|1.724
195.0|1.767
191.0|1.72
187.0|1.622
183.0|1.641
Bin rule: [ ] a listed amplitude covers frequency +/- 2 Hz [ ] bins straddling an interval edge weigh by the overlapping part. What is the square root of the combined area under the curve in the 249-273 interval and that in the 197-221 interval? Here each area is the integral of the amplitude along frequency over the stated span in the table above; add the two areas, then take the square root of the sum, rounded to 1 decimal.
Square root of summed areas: 8.6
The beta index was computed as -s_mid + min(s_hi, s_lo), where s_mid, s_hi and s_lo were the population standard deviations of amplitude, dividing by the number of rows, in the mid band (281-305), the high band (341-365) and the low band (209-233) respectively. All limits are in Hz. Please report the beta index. -0.125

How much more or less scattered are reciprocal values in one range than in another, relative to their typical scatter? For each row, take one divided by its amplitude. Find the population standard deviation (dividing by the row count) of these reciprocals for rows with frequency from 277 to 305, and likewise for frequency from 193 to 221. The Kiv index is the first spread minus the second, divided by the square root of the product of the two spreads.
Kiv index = 2.3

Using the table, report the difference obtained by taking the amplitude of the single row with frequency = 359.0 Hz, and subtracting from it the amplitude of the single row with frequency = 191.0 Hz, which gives -0.19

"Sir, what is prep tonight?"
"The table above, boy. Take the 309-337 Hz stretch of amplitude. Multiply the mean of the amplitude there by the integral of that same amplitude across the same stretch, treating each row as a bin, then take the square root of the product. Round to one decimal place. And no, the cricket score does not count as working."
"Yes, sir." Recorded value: 7.9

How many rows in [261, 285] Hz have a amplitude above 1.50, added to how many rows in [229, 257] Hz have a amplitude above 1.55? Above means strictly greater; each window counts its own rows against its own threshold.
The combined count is 6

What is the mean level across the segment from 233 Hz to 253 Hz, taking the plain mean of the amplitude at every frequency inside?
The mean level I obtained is 1.61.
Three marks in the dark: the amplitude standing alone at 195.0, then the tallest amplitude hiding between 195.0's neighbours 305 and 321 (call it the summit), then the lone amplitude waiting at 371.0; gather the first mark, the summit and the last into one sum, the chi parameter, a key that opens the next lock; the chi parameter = 4.77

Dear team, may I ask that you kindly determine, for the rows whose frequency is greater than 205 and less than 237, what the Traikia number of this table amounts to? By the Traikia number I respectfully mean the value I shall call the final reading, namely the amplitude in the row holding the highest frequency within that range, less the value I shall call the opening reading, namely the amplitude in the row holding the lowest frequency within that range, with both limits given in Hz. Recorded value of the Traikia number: -0.2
